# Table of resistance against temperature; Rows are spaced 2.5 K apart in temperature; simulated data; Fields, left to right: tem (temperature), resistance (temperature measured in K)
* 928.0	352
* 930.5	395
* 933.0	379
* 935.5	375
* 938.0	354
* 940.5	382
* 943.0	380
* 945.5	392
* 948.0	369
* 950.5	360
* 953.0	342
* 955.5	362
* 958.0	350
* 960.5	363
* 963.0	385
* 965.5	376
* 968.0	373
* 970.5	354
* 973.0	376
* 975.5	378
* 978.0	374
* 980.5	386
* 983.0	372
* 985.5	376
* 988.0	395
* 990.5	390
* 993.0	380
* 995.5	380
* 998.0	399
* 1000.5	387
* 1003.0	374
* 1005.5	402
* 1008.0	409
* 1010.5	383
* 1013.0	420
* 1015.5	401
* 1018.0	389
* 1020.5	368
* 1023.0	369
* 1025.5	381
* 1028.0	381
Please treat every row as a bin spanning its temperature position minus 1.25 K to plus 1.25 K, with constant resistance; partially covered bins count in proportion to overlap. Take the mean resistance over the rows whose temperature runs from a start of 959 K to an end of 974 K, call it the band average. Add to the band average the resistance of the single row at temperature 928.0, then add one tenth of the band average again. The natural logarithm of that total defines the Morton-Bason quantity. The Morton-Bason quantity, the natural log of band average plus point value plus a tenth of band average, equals 6.63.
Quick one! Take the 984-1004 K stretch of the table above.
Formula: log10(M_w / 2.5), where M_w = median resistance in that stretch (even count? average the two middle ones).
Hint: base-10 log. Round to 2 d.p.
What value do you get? 2.19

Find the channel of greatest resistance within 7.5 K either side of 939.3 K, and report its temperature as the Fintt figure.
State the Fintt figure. 945.5 K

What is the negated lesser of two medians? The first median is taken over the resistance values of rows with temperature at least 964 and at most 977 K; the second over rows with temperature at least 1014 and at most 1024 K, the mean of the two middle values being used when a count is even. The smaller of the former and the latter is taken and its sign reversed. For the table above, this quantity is -376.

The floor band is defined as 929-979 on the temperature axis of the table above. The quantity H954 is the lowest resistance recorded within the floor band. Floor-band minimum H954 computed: 342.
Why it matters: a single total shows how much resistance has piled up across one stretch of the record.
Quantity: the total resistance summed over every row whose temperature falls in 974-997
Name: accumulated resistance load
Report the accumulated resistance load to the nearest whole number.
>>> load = 3431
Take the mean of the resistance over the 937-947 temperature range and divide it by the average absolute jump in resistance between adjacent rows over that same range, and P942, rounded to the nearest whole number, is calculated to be 27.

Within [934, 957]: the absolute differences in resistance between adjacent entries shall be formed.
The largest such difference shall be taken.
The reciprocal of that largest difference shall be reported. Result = 0.036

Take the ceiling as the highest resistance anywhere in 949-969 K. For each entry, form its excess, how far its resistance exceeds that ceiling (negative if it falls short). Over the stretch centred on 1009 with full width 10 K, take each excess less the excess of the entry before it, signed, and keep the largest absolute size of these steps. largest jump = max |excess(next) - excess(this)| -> 37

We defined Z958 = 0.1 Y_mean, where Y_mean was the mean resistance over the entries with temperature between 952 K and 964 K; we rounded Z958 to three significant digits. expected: 36.0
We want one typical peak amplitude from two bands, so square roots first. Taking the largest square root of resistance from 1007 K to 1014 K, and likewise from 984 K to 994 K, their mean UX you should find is 20.2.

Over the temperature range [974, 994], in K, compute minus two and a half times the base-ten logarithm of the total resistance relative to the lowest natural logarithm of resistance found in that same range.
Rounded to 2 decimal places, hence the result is -6.78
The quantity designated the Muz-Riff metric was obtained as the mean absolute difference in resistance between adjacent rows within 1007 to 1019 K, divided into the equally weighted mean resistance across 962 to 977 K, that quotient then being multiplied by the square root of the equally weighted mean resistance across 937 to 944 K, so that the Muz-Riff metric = 307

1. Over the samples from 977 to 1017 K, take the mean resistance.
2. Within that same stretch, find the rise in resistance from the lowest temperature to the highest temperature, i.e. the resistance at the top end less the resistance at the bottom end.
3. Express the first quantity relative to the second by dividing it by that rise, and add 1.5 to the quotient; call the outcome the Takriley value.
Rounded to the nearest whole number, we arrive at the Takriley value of 16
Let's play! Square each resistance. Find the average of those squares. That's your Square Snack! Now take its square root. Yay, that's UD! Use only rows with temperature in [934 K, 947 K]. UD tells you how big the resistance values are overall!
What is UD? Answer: 377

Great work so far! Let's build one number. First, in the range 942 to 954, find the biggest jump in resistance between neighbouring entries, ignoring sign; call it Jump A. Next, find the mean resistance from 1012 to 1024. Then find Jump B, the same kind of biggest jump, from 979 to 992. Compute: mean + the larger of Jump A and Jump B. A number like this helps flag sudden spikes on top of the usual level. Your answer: 412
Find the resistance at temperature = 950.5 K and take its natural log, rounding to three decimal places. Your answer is 5.886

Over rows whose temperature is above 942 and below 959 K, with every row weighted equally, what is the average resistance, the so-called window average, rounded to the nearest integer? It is 365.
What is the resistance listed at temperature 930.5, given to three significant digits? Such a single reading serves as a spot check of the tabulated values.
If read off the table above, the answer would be 395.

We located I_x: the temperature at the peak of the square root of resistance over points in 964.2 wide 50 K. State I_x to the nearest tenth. 988.0 K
